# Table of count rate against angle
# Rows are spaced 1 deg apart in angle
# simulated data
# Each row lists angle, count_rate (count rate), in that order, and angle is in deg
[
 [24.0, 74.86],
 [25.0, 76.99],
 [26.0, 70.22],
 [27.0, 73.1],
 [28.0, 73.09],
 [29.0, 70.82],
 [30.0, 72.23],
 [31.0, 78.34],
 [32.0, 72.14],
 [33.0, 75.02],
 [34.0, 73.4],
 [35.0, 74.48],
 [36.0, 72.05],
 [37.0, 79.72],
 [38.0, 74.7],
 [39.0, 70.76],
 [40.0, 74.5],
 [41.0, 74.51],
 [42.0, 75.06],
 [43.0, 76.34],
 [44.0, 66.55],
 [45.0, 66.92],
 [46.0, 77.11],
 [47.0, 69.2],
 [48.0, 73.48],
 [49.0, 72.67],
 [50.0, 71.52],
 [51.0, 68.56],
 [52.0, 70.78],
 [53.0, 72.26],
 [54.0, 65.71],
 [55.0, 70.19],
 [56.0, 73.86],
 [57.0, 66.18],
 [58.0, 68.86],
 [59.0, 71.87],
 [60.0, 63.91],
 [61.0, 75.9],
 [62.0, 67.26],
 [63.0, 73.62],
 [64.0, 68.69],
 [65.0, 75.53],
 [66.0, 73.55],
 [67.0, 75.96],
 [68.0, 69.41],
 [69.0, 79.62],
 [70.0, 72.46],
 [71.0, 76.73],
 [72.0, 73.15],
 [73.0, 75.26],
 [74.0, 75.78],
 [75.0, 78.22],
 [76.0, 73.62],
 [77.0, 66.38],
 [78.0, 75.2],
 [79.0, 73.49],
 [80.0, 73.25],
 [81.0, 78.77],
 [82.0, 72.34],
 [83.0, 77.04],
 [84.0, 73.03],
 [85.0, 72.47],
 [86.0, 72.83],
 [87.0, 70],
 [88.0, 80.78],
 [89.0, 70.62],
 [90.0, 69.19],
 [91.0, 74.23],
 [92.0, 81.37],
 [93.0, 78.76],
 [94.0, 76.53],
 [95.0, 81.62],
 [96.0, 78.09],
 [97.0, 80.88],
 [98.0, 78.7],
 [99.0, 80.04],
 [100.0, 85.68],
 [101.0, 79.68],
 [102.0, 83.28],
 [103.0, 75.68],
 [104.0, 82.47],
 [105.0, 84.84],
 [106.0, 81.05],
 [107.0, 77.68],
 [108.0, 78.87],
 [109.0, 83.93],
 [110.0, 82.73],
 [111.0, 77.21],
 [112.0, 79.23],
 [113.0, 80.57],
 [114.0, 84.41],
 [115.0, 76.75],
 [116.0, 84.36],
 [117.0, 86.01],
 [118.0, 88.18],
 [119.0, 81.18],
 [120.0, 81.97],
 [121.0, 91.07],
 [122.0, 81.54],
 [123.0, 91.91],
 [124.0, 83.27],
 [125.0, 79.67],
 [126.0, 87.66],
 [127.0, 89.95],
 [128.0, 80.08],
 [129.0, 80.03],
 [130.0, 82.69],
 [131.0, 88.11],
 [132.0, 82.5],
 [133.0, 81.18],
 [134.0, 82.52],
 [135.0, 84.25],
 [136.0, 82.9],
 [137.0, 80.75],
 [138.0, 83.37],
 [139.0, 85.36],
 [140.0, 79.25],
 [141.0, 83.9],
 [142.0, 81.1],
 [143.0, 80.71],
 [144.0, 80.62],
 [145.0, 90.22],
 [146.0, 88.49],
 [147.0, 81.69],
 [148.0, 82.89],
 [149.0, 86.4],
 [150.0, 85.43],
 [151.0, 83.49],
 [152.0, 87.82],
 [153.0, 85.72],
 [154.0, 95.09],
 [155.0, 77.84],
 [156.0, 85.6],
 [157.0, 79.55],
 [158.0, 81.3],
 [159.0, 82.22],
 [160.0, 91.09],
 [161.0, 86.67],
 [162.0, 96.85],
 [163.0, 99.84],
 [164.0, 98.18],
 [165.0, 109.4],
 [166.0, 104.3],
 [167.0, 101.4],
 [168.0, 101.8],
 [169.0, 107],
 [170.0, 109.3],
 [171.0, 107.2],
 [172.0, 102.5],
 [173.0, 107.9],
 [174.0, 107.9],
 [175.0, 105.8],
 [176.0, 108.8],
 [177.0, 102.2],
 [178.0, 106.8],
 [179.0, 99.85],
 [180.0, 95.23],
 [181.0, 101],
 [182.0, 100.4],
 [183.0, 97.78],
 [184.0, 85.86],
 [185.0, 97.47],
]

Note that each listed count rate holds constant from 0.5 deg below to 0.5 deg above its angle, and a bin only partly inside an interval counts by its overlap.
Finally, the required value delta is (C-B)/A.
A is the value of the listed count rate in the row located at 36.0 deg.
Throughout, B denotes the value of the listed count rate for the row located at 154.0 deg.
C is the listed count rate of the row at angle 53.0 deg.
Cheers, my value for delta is -0.32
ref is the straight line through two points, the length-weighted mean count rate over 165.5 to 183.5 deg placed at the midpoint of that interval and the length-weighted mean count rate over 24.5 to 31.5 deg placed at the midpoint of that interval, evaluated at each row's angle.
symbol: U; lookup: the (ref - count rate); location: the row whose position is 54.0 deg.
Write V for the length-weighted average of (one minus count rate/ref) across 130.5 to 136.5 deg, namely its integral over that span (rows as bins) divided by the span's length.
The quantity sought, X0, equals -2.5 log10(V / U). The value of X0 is 5.1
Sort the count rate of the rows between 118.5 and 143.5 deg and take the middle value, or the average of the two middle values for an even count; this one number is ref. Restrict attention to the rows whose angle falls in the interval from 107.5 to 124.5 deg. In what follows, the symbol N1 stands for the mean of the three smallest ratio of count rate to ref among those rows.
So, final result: 0.94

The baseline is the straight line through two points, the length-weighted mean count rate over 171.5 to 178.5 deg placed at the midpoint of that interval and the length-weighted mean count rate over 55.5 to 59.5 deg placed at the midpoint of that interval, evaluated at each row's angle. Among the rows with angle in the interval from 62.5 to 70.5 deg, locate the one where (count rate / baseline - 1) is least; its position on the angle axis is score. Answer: 68.0 deg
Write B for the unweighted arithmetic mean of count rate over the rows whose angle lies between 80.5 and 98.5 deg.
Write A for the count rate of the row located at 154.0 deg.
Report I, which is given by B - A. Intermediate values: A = 95.09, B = 76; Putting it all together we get -19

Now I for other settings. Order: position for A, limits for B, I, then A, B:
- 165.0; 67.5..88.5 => -35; 109.4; 74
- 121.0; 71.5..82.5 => -17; 91.07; 74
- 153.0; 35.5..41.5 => -11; 85.72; 74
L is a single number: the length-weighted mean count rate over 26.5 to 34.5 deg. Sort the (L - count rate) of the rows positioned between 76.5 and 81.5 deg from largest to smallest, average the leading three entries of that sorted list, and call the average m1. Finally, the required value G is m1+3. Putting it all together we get 5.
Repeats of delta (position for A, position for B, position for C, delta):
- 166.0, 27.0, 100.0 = 0.12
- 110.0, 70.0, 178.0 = 0.42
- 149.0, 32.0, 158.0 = 0.11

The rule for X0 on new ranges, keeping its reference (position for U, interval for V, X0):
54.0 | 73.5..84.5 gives 5.1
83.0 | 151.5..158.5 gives 4.3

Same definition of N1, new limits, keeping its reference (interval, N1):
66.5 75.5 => 0.87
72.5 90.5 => 0.83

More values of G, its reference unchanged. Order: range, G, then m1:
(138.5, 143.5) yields -4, -7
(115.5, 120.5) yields -6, -9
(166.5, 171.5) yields -27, -30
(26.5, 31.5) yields 4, 1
